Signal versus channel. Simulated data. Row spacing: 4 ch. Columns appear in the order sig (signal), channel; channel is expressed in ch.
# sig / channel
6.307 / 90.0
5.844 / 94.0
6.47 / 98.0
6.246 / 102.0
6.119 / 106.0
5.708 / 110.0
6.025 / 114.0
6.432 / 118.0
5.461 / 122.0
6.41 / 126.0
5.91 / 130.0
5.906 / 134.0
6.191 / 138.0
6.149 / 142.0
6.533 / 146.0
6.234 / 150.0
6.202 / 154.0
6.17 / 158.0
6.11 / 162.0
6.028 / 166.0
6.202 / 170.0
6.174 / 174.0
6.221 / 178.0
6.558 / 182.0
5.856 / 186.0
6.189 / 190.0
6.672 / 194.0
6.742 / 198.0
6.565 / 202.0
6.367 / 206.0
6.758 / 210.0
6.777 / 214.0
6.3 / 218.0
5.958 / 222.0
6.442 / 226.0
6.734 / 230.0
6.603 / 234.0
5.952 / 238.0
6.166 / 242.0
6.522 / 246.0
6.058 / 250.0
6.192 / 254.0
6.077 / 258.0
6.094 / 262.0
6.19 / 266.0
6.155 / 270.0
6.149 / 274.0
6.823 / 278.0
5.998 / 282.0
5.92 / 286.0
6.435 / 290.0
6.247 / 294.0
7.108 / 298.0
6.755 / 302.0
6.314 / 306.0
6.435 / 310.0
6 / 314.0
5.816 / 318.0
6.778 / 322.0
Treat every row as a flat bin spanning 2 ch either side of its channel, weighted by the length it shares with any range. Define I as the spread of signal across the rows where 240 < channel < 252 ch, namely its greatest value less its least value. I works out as 0.46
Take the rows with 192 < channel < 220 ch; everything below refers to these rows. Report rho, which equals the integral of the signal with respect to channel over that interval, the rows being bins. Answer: 185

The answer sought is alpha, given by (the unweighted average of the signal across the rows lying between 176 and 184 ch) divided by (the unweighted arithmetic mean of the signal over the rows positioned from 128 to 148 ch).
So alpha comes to 1.04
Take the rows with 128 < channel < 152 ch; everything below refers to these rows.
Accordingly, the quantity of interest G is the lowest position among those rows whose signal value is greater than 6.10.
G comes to 138.0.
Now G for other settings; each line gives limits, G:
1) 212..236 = 214.0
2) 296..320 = 298.0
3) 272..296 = 274.0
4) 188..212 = 190.0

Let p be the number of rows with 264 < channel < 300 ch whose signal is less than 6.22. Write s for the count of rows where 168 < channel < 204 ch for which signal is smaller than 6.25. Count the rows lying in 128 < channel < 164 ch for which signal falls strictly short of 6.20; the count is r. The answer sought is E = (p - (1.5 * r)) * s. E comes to -20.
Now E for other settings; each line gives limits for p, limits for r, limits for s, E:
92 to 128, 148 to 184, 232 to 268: -7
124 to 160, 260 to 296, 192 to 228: -3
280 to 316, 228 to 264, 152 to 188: -48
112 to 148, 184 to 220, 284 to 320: 12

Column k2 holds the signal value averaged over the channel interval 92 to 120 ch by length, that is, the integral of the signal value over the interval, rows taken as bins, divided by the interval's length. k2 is 6.12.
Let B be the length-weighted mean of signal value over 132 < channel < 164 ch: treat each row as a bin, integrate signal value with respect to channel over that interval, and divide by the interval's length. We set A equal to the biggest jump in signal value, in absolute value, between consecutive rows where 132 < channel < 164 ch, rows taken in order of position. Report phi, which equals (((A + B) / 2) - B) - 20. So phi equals -22.9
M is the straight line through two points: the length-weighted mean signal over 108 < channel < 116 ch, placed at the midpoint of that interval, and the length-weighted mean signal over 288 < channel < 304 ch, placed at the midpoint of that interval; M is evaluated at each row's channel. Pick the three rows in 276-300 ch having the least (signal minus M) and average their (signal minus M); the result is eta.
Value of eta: -0.5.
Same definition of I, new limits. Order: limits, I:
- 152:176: 0.17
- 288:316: 1.11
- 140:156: 0.38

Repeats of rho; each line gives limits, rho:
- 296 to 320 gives 154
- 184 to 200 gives 102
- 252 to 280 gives 175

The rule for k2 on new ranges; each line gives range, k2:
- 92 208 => 6.20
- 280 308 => 6.40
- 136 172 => 6.20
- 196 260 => 6.39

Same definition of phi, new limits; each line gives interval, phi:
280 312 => -22.8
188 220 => -23.0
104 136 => -22.5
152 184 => -22.9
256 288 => -22.7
